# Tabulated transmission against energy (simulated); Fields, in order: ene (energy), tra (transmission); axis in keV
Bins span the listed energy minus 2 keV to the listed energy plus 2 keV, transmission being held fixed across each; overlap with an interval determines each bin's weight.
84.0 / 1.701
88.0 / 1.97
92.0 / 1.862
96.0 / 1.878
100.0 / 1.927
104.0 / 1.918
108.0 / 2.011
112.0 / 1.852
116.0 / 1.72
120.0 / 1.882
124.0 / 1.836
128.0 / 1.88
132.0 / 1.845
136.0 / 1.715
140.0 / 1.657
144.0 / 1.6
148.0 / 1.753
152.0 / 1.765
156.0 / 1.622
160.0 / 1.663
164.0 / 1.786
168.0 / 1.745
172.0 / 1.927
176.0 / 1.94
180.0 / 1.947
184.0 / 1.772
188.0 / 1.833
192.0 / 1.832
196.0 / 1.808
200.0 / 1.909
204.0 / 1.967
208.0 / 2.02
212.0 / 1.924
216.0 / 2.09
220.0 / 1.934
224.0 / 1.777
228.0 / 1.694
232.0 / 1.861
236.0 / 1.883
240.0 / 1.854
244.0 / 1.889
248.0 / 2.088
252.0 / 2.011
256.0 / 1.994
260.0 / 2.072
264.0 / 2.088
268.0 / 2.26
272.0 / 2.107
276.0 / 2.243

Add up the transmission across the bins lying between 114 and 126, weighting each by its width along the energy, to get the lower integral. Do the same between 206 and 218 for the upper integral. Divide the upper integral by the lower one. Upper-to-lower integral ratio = 1.1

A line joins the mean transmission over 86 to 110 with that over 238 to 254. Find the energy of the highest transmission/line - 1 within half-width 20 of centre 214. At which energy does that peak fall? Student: 216.0 keV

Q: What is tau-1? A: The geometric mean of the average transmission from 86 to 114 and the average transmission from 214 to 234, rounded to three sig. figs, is 1.89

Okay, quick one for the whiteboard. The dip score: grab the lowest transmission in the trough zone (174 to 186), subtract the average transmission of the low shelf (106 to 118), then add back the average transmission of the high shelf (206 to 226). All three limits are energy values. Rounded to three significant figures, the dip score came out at 1.86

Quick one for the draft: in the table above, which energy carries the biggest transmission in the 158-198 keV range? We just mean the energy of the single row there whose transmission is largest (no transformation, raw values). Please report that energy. 180.0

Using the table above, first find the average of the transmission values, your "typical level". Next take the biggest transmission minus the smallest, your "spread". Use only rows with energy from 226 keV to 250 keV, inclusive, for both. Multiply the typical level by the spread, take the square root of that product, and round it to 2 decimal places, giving 0.86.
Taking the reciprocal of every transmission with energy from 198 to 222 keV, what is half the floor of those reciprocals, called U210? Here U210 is 0.239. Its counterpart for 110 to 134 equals 0.266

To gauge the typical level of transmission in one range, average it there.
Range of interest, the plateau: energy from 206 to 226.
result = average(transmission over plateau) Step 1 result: 1.95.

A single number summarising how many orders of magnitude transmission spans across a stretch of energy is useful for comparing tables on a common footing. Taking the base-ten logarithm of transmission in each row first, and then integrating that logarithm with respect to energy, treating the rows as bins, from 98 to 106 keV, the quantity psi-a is 2.3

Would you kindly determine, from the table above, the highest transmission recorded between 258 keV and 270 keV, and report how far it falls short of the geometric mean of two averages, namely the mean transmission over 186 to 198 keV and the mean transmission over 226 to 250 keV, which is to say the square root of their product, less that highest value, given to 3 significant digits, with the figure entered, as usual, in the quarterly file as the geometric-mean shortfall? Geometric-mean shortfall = -0.409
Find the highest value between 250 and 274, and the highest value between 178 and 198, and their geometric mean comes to 2.10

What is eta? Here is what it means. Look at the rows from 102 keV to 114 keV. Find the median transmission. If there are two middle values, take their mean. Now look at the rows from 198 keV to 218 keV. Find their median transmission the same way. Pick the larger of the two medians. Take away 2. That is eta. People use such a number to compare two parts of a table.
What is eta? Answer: -0.03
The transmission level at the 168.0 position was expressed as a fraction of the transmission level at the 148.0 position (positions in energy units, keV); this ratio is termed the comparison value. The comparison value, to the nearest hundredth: 1.00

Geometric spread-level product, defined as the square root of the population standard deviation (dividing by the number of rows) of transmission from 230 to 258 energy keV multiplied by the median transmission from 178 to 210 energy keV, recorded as 0.40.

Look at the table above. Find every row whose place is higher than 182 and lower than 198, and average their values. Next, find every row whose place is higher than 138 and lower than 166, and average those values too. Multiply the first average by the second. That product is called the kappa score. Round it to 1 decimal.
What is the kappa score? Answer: 3.1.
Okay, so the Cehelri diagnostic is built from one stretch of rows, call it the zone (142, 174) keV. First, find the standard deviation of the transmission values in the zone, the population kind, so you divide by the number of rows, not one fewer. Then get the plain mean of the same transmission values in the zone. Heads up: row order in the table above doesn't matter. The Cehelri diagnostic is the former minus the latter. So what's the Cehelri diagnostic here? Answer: -1.63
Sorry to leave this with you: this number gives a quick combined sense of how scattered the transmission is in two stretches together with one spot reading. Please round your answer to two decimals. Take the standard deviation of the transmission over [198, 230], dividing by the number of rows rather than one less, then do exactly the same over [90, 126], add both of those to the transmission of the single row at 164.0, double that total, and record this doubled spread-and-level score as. 3.96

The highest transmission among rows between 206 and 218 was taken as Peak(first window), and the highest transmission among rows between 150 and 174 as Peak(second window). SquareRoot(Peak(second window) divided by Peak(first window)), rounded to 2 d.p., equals 0.96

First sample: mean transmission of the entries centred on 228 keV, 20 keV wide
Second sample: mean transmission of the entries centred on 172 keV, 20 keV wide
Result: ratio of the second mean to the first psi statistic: 1.02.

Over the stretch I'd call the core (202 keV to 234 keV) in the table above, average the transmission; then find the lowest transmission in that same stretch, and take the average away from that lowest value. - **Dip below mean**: -0.21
